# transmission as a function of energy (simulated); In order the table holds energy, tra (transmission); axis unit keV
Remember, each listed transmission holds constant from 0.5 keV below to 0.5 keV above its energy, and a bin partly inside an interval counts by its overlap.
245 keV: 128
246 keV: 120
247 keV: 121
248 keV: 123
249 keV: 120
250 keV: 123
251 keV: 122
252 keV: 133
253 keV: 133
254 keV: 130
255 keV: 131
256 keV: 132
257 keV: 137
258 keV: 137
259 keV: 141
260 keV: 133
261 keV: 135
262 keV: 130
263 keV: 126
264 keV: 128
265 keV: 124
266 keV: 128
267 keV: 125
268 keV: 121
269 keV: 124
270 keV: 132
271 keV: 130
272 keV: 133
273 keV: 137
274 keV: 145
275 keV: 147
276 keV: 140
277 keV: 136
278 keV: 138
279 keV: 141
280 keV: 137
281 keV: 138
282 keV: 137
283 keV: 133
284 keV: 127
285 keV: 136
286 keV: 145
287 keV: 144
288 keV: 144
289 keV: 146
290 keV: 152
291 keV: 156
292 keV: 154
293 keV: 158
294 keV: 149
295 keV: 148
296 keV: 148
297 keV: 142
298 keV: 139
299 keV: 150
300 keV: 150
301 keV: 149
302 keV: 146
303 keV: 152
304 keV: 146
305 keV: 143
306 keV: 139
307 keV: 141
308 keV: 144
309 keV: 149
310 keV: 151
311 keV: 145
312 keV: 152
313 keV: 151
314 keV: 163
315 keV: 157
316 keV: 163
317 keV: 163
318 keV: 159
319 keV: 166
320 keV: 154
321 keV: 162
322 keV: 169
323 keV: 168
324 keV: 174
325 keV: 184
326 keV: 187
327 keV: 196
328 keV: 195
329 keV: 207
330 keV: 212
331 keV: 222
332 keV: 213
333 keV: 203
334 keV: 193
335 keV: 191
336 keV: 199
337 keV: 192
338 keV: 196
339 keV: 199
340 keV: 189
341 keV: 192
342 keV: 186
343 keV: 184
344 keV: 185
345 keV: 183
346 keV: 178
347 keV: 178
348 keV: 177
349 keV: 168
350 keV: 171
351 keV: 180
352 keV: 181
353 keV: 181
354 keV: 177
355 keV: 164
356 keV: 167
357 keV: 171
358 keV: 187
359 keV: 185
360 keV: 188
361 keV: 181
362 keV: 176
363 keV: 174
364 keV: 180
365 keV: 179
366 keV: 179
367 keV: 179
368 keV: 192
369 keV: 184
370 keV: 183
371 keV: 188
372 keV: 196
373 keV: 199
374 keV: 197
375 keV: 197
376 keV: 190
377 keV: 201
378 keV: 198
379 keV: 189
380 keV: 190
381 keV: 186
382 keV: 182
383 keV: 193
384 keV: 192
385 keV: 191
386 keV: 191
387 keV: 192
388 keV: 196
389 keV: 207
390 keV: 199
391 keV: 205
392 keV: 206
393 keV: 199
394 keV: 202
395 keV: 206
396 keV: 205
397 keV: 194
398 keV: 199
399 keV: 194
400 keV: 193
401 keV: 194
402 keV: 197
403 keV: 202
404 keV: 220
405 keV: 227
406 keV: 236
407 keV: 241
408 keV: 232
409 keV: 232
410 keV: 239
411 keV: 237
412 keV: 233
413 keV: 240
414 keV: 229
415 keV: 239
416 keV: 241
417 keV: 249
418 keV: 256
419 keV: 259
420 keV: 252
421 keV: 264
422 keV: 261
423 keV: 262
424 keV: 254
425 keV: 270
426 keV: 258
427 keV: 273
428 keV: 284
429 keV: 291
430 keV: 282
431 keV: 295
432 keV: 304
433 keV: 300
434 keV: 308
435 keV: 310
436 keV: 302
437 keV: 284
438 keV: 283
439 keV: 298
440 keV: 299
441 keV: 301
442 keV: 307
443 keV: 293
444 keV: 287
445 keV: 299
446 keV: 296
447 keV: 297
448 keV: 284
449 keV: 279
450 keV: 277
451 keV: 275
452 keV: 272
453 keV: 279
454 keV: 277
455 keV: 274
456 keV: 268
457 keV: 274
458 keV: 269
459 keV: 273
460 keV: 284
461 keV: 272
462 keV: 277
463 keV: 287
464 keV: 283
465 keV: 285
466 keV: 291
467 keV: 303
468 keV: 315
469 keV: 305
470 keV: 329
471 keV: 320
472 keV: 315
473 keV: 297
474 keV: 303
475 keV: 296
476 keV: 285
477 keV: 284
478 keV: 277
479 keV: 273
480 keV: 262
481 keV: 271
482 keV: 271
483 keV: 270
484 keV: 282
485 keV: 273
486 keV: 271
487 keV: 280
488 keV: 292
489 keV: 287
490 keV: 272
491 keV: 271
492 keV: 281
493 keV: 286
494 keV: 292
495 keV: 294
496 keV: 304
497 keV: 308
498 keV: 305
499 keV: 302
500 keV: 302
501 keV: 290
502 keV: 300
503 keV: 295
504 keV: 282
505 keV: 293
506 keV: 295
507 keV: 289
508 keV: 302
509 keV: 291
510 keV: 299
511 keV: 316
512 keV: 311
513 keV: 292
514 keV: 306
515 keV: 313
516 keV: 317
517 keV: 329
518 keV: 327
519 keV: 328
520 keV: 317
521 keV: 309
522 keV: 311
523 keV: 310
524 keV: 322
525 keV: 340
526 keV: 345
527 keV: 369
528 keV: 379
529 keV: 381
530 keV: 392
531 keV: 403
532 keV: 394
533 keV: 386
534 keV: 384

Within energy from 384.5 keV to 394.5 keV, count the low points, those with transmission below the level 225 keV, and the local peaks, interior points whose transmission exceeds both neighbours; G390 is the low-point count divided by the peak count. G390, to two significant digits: 5.0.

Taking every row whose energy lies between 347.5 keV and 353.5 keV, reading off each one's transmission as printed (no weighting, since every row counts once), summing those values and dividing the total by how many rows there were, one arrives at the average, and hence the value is 176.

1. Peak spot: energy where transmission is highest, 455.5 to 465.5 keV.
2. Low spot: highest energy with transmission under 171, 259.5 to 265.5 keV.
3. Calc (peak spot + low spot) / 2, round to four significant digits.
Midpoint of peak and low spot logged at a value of 364.0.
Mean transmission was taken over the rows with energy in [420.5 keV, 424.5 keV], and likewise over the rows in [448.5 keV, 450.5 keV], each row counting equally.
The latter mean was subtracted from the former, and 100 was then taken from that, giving -118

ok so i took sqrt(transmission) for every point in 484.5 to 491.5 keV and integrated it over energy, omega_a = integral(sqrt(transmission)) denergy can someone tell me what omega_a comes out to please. 117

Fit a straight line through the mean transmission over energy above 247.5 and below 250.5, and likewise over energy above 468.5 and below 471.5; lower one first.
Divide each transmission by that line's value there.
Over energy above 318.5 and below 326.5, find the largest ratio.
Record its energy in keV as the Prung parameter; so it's 326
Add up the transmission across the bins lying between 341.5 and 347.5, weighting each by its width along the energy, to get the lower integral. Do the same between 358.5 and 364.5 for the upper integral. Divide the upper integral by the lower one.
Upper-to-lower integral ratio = 1.0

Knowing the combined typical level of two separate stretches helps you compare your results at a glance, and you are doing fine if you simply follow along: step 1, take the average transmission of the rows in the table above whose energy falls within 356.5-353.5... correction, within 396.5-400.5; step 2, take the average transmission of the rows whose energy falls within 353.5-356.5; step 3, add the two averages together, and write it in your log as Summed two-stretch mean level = 364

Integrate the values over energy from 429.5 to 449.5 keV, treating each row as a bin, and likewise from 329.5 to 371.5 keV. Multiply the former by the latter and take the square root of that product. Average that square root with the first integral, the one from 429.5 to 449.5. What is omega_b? 6345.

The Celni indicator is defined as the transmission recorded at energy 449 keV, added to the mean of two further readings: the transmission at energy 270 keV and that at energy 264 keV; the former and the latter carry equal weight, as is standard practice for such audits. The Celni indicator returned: 409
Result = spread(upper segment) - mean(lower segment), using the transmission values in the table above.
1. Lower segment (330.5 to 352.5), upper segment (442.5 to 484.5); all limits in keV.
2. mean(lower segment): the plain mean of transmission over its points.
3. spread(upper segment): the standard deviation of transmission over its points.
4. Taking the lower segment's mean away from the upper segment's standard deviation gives -174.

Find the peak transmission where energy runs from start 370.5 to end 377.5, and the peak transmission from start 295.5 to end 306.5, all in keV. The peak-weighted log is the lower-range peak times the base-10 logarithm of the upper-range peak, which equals 350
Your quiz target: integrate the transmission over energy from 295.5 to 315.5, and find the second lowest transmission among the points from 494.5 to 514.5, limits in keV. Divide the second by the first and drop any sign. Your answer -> 0.10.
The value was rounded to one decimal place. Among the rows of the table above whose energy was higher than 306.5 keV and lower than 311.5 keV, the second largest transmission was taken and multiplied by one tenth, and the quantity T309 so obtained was 14.9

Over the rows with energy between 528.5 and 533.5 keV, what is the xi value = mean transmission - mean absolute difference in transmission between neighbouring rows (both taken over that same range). 381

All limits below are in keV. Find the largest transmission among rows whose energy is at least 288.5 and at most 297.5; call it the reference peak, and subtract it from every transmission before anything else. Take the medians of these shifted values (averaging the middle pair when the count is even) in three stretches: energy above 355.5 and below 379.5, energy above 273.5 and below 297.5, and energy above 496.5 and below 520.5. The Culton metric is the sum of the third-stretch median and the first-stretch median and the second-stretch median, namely 158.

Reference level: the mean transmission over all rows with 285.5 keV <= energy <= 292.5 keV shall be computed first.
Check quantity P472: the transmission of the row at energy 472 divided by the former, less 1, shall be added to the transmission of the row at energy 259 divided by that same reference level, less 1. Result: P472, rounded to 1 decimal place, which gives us 1.1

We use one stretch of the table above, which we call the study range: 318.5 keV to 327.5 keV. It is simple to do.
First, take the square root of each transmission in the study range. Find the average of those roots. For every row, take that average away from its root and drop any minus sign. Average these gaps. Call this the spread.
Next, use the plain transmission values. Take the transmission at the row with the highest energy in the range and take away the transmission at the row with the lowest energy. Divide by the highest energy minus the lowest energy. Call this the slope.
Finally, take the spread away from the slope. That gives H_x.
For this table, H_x 3.3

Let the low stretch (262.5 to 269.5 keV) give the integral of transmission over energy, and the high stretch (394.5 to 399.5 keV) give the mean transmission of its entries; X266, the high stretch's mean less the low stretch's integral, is -676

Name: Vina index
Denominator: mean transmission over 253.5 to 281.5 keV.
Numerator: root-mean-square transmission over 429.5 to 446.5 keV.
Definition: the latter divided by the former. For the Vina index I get 2.2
